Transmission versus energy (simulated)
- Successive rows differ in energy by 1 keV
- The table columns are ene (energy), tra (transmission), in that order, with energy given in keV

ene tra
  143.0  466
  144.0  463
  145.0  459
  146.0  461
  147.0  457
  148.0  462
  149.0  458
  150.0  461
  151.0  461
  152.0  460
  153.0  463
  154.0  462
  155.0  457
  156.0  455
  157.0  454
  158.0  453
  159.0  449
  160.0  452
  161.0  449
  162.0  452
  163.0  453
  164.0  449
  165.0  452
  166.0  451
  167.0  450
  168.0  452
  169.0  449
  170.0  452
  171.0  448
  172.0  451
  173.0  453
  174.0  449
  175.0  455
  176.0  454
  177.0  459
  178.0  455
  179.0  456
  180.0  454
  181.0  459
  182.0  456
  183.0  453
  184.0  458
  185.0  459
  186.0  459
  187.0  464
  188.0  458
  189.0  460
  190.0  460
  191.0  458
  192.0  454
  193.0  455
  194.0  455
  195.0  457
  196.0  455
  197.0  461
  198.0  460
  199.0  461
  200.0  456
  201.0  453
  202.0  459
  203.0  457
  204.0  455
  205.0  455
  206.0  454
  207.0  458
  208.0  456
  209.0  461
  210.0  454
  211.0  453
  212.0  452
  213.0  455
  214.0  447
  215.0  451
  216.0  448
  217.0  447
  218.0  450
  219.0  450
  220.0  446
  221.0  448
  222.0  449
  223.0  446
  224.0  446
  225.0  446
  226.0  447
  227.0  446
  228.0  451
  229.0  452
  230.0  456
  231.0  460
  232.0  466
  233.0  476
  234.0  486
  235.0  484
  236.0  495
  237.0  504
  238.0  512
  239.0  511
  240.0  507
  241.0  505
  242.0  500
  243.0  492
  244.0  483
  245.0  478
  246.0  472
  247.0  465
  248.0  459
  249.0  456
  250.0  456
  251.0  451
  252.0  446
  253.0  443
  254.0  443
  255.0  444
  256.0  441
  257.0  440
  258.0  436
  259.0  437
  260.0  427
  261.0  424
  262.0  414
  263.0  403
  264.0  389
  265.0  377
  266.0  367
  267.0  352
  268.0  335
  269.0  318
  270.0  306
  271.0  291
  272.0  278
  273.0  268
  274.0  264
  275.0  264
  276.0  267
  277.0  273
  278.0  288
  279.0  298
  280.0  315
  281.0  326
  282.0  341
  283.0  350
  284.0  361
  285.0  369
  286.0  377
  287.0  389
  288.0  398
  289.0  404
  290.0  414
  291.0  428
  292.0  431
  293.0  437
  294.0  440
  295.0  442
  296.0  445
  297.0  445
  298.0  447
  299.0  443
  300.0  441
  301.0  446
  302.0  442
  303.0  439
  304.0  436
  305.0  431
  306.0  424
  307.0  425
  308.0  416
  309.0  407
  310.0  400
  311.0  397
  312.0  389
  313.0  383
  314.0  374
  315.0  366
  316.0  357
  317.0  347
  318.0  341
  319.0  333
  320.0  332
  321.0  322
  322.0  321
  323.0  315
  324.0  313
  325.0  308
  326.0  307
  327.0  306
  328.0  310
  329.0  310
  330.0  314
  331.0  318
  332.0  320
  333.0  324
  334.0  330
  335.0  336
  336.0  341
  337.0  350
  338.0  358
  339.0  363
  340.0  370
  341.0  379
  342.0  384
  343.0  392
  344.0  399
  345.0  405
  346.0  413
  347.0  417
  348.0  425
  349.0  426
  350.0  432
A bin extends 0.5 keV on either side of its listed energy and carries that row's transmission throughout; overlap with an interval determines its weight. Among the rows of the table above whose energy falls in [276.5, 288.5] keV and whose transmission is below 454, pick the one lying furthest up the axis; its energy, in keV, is 288.0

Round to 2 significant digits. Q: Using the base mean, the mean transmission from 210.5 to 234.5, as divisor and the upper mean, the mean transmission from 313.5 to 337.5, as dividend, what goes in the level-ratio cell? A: 0.73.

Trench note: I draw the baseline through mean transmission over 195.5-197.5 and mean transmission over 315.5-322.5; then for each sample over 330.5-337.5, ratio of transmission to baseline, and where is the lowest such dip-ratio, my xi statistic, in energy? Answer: 331.0 keV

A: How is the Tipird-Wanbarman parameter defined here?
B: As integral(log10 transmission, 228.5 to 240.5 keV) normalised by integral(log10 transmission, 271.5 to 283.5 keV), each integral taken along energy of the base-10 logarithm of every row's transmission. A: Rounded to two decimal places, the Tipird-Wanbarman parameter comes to 1.09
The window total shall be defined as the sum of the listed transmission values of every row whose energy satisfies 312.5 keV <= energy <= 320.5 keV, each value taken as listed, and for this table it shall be 2833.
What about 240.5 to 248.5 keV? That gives 3854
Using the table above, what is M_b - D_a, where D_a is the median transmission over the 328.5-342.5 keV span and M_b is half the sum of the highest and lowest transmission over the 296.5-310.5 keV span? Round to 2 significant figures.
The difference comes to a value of 85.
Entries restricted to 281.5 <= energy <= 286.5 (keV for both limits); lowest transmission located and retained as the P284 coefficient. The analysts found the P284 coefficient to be 341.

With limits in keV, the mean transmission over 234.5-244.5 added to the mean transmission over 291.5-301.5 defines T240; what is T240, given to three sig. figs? 941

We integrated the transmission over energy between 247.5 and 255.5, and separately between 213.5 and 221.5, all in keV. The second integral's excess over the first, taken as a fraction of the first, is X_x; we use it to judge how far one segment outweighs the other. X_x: 0.0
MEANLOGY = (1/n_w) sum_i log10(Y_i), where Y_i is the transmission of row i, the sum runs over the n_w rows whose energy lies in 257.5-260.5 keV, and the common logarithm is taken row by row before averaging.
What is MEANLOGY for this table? 2.64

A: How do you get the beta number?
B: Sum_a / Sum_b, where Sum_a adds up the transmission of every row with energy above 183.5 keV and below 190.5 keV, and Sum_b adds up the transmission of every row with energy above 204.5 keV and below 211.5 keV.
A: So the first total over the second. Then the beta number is 1.01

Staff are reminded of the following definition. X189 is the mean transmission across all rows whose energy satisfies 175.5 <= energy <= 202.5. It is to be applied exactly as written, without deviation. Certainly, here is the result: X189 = 457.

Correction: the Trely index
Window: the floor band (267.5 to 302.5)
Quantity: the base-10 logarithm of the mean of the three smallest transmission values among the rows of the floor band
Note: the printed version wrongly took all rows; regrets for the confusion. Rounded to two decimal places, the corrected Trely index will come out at 2.42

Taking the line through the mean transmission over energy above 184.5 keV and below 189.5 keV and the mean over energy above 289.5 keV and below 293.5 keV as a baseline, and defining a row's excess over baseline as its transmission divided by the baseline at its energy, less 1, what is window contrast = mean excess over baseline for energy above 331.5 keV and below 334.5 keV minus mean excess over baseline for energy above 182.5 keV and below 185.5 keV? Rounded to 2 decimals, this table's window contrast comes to -0.21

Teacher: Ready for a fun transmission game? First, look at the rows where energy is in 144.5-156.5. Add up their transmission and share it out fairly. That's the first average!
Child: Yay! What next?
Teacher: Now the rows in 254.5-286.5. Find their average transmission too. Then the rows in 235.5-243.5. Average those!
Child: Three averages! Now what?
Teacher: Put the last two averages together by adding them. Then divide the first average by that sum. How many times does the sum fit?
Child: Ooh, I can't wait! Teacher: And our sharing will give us 0.538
